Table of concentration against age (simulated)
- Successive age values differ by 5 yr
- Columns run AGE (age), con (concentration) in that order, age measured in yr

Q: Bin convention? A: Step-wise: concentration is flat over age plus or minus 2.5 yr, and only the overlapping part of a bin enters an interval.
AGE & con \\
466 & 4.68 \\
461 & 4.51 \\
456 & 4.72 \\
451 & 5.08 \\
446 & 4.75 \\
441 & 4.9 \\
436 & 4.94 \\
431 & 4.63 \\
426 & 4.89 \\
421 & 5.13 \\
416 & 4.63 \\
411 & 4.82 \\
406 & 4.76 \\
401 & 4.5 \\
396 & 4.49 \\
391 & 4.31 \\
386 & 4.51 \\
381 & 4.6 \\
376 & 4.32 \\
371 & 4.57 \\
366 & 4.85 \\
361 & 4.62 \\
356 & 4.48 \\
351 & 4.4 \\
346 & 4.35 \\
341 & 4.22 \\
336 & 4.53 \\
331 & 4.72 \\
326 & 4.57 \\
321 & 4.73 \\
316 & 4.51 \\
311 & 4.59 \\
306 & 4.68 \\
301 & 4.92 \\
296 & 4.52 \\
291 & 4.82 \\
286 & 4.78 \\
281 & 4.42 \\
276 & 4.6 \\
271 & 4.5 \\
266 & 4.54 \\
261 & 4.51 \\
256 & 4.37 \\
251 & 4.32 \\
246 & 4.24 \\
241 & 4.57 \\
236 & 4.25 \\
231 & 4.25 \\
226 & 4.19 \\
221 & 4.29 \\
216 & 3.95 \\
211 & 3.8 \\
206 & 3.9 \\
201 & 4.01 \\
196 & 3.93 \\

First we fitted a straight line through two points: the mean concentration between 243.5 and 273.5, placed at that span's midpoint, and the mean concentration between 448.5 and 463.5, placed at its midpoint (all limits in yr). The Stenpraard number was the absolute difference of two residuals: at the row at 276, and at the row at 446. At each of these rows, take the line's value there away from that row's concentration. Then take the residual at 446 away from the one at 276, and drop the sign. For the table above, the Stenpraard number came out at 0.157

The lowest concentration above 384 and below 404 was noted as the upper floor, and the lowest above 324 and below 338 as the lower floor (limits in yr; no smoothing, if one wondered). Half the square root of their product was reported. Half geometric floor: 2.21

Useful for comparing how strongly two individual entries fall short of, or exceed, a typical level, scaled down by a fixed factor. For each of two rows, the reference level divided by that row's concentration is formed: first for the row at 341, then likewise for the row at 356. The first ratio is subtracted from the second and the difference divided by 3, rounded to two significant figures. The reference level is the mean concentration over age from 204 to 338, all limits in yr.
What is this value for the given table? -0.020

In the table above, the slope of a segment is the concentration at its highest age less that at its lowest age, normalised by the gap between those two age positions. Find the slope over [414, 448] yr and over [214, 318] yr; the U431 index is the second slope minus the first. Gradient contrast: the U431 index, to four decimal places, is 0.0016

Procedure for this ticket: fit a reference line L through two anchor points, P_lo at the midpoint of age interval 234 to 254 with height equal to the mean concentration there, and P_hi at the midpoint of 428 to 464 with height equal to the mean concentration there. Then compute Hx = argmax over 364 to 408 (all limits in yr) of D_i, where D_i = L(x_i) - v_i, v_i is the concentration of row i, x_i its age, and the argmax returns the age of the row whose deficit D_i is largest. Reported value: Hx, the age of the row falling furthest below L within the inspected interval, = 391 yr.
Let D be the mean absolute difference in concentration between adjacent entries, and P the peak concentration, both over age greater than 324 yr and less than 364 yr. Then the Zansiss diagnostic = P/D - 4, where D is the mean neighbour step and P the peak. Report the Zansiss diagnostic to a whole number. 27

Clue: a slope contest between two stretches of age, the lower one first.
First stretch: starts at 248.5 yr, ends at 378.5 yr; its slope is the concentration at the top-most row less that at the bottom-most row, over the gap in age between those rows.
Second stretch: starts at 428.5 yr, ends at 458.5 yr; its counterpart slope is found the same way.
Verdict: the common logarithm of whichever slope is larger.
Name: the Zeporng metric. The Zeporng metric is -2.44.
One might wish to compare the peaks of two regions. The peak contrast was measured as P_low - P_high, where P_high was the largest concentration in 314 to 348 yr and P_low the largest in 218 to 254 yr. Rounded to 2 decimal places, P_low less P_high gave -0.16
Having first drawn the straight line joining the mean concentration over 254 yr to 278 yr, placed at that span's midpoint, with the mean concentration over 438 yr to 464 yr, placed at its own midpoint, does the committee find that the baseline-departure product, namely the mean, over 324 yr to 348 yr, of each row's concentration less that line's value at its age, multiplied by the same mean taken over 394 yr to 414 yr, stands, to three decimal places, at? 0.010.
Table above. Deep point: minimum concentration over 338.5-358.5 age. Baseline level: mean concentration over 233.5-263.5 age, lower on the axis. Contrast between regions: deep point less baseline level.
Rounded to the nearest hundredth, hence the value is -0.16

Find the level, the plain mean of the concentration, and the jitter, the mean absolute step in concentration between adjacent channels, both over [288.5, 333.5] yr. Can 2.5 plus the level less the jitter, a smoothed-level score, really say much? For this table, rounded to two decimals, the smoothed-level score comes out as 6.97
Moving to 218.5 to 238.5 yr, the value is 6.69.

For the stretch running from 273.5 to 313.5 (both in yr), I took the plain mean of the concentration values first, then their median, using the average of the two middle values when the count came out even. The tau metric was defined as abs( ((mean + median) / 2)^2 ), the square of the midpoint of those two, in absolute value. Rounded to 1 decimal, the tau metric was 21.7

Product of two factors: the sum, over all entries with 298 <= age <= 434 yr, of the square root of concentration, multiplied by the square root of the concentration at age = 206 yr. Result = 114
